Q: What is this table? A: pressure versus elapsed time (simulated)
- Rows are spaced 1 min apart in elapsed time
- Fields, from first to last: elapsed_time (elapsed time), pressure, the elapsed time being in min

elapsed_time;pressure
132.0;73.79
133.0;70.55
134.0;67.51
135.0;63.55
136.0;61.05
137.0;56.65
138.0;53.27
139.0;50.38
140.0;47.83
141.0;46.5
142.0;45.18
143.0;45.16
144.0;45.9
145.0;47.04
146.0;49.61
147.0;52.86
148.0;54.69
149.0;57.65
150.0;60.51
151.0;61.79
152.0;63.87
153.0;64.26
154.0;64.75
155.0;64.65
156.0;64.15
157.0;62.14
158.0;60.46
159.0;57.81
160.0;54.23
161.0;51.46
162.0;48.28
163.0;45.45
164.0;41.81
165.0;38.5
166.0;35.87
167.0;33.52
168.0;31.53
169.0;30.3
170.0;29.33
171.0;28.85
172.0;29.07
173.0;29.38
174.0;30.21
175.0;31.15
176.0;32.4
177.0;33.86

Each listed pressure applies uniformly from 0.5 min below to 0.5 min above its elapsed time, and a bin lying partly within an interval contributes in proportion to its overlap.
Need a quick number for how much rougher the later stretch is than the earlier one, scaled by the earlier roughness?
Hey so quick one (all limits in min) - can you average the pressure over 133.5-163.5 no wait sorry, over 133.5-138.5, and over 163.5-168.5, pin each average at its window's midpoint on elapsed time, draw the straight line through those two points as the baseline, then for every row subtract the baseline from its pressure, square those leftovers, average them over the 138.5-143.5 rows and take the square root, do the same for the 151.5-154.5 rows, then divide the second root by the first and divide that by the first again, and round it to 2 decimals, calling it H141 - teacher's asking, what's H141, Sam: 0.20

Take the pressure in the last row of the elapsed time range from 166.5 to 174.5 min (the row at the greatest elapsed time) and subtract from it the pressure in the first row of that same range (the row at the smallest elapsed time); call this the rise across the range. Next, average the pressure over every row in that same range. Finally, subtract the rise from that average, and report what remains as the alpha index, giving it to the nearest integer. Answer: 34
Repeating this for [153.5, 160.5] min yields 72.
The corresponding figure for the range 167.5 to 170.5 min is 33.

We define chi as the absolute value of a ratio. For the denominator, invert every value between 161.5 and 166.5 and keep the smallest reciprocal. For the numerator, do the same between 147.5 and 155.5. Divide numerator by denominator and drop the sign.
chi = 0.75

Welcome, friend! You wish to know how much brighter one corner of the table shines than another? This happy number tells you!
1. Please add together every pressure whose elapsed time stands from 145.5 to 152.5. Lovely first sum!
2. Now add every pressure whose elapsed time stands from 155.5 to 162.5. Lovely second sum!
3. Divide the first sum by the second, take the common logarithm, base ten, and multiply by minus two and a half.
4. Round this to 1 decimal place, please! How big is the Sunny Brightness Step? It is 0.0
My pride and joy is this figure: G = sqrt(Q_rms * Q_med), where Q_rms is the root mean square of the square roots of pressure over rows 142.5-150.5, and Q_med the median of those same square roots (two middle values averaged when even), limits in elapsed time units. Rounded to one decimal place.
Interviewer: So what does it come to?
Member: 7.2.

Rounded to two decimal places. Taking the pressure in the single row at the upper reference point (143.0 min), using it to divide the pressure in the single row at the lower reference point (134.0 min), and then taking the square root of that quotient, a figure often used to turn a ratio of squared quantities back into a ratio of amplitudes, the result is 1.22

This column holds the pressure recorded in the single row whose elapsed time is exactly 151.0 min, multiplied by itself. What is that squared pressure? 3818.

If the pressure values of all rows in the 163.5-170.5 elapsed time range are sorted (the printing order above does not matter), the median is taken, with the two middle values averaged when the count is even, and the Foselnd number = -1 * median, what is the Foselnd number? -34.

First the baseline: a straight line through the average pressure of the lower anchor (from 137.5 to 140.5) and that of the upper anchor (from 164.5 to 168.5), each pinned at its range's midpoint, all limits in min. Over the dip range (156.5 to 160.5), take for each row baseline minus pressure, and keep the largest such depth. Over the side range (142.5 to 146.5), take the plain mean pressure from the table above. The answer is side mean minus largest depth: 63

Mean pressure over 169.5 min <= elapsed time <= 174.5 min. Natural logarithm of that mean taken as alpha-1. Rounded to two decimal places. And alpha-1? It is 3.38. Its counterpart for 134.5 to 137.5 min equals 4.10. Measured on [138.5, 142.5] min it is 3.86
